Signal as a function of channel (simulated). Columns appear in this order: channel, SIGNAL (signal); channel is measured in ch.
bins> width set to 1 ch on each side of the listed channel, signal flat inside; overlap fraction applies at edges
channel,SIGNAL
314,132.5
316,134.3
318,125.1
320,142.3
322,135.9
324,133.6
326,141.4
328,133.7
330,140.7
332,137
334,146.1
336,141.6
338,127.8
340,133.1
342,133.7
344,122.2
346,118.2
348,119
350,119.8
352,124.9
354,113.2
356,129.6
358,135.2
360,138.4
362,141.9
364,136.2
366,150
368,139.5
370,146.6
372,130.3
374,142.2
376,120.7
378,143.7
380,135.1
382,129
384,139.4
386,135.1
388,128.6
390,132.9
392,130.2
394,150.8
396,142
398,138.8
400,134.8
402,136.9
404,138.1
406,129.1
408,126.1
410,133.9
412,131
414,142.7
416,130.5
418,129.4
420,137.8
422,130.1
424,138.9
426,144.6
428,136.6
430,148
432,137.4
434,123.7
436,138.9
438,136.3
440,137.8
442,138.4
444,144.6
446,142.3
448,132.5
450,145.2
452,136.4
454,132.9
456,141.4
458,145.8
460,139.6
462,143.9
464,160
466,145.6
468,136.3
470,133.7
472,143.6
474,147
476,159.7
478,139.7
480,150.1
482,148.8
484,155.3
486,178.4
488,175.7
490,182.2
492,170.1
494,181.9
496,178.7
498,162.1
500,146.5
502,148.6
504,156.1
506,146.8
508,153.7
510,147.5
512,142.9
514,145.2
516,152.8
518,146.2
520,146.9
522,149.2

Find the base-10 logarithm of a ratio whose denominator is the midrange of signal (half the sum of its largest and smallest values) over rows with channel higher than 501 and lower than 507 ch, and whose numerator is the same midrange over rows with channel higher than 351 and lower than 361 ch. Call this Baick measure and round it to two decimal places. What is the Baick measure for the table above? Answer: -0.08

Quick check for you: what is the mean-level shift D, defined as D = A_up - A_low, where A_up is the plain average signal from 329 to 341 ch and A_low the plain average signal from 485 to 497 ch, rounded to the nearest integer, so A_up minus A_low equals -40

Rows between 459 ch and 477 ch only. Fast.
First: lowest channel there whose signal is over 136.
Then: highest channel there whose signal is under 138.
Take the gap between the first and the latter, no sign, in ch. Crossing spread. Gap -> 10 ch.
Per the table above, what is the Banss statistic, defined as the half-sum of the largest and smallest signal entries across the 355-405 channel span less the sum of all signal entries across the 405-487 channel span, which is -5638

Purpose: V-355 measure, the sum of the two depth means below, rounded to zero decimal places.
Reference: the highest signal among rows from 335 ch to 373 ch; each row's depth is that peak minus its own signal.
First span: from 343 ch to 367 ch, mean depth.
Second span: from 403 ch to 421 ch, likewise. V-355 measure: 38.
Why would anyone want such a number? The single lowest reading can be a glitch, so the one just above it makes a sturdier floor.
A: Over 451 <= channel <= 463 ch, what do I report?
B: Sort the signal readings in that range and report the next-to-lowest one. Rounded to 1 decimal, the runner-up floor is 136.4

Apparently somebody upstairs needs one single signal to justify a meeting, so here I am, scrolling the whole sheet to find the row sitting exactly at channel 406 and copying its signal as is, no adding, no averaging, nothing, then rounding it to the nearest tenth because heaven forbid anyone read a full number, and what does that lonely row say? 129.1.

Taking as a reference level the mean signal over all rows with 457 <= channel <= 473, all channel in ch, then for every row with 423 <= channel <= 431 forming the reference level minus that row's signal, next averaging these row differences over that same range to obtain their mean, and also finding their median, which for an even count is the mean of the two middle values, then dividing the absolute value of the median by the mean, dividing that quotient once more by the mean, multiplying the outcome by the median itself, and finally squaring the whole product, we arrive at 1.93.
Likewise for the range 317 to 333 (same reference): 0.88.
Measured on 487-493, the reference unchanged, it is 0.96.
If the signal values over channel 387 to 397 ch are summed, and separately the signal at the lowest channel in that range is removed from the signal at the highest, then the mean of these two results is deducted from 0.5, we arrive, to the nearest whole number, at -348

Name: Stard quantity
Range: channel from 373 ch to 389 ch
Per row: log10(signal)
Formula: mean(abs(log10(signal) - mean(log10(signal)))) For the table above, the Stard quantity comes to 0.020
